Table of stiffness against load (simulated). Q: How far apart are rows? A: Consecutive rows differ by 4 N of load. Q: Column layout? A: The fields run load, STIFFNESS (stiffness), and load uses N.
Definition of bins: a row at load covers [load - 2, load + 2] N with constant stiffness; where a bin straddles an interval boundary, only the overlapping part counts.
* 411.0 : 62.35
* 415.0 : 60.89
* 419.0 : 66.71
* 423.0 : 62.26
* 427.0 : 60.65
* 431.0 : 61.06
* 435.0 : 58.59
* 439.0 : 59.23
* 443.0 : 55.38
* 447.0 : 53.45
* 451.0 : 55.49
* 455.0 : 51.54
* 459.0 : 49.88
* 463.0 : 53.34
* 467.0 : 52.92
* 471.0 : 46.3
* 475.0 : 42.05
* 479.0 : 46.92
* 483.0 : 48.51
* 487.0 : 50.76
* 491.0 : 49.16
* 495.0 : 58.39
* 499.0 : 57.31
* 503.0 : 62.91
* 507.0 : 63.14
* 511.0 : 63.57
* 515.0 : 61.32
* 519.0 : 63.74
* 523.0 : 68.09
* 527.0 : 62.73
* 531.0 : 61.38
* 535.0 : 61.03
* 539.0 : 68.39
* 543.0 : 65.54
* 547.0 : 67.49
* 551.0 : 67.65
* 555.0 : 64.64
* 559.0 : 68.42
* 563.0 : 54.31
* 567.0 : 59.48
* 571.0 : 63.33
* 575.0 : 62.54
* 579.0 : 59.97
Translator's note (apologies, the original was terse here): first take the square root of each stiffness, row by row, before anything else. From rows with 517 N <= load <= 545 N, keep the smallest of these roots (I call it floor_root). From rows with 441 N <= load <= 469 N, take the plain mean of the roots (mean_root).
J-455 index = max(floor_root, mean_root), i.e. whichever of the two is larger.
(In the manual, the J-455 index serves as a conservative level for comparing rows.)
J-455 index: 7.81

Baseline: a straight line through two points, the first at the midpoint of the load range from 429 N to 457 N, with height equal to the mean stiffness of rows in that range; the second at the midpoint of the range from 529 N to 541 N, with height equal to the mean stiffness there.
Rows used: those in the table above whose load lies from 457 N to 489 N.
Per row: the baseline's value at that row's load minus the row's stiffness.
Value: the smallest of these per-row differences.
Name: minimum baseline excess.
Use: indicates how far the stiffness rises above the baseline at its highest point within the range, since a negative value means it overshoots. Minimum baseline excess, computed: 4.6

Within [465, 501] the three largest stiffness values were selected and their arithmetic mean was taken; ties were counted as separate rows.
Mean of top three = 56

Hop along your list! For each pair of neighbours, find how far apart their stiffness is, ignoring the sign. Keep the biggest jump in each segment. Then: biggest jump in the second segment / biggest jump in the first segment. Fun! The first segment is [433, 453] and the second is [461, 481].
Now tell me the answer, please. 1.7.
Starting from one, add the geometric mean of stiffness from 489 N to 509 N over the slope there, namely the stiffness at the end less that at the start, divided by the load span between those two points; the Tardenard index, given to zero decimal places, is 67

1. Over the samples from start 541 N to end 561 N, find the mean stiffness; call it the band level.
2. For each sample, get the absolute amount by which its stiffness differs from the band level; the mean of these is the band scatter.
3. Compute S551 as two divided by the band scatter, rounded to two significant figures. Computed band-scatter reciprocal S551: 1.5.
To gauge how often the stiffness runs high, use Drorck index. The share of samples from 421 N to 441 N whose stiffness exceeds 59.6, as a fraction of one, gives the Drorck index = 0.60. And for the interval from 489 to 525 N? 0.67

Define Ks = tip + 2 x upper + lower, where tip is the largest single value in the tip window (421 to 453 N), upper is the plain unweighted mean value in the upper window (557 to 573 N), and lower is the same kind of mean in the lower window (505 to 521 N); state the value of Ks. 248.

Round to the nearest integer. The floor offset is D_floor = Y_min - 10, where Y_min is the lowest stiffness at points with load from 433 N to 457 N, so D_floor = 42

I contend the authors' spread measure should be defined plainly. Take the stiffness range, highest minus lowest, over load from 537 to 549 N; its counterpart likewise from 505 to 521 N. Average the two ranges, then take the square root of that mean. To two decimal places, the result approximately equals 1.62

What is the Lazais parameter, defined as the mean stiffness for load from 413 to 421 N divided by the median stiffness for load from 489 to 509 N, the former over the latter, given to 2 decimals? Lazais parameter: 1.09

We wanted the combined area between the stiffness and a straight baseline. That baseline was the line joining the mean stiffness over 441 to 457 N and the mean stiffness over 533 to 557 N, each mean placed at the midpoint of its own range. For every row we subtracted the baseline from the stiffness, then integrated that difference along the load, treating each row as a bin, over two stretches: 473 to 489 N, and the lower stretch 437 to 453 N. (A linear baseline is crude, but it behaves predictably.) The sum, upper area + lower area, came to -135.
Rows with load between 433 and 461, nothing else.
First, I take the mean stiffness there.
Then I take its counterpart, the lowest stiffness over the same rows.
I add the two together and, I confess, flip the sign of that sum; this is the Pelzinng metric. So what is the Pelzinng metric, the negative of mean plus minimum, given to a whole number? -105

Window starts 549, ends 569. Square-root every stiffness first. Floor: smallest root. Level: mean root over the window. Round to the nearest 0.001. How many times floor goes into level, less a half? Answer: 0.575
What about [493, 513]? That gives 0.532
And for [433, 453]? 0.527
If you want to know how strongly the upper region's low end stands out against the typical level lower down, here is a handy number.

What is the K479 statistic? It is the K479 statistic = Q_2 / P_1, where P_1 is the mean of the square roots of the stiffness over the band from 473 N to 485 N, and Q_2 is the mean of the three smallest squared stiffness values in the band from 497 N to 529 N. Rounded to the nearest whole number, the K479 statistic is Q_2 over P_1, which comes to 541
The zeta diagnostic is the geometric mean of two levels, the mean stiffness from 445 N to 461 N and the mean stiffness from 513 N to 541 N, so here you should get 57.9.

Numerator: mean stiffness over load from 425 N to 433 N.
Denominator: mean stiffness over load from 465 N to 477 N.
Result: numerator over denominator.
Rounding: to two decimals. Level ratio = 1.29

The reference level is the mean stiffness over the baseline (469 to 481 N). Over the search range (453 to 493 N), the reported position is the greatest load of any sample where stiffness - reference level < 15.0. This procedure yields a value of 491.0 N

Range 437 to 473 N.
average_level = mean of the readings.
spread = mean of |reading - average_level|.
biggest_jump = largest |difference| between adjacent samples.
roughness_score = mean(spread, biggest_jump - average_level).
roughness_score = -22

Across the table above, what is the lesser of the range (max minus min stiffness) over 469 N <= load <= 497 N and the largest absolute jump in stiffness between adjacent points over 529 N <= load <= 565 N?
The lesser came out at 14.1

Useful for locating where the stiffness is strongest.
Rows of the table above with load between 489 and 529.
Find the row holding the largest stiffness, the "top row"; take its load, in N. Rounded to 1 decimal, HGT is 523.0 N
